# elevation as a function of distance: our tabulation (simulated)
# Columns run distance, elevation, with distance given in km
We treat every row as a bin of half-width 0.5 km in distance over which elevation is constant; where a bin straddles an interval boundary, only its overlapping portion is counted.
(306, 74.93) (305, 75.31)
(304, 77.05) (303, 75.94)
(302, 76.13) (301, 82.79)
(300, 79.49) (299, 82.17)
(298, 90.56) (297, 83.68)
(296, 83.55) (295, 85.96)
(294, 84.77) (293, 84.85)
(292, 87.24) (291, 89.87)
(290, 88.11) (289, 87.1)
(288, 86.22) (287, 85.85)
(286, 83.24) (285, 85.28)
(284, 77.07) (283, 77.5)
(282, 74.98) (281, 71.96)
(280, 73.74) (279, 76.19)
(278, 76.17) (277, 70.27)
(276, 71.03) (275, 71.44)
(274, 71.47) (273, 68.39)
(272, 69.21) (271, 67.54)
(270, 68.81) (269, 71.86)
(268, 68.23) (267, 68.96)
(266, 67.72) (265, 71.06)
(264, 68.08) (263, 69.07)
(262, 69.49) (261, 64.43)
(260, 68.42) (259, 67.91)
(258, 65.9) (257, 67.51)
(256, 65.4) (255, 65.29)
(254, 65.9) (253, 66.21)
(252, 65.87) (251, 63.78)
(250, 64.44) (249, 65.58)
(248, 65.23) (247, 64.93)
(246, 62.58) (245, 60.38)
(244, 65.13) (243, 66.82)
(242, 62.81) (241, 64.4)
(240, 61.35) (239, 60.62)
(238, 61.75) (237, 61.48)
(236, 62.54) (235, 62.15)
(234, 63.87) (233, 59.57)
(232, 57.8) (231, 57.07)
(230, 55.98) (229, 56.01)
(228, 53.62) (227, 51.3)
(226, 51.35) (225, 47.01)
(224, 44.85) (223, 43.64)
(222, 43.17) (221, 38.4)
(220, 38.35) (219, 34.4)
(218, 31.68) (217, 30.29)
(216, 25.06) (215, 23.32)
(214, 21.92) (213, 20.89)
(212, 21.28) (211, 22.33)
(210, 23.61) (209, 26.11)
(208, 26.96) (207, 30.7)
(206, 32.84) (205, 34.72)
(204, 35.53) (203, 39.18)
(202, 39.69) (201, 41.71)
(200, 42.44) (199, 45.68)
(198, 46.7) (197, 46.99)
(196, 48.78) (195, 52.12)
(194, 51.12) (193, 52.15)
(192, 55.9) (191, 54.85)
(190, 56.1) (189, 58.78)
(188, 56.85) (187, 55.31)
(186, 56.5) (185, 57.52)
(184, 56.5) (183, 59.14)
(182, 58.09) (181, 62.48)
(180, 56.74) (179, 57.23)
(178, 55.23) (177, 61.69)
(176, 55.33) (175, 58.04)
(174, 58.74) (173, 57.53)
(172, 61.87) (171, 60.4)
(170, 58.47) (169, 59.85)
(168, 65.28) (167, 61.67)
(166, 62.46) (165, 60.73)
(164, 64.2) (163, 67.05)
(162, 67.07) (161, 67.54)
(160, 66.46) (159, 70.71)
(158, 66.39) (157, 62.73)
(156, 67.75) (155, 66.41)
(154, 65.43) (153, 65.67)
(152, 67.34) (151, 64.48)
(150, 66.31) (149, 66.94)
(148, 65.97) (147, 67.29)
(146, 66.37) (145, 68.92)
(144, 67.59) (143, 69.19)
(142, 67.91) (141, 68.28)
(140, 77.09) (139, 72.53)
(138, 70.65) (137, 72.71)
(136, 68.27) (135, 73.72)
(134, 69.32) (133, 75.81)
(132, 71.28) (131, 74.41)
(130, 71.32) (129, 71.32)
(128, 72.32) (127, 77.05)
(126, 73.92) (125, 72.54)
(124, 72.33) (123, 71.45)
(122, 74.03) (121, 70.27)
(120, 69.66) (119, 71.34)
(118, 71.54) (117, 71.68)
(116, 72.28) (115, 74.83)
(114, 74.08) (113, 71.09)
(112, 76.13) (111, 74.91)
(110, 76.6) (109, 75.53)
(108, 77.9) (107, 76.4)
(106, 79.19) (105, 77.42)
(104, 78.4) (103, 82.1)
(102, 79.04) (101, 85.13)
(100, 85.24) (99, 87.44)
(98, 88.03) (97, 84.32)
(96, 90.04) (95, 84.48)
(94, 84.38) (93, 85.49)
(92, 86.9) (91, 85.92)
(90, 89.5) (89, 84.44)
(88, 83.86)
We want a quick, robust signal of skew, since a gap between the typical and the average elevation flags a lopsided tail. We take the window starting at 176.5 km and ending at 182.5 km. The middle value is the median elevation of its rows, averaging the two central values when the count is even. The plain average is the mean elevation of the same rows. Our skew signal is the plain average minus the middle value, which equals 0.92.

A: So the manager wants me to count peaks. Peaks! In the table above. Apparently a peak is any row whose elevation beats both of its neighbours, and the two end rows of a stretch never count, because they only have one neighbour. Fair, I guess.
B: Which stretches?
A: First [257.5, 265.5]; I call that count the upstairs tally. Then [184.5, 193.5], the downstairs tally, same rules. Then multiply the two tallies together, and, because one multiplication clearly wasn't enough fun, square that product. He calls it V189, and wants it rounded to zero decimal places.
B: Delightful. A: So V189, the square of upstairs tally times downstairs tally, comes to 16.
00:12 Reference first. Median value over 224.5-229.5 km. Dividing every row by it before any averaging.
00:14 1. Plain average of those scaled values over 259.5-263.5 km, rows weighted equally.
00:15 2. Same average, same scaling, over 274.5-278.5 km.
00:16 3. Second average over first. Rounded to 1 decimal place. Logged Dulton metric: 1.1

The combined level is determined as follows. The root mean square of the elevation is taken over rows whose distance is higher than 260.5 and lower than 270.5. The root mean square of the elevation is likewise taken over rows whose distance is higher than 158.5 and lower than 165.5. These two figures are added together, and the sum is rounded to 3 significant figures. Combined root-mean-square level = 135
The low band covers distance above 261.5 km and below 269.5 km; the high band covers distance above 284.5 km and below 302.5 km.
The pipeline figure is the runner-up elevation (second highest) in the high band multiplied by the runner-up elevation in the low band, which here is 6386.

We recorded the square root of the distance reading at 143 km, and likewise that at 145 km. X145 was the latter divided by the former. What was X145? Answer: 1.00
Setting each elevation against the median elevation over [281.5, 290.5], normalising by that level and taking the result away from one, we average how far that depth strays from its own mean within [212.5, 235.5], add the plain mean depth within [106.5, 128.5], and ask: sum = 0.27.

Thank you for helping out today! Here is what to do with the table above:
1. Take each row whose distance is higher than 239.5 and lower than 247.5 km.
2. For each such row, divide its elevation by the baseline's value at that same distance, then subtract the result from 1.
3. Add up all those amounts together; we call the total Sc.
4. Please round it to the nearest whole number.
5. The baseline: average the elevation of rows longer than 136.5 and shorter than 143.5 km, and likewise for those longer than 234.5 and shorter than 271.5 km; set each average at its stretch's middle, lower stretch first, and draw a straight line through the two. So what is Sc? 0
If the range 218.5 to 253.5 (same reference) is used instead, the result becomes 5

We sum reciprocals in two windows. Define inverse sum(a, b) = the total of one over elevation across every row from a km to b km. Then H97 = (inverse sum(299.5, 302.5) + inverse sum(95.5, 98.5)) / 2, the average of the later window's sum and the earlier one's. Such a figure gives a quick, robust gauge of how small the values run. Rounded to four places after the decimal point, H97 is 0.0361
